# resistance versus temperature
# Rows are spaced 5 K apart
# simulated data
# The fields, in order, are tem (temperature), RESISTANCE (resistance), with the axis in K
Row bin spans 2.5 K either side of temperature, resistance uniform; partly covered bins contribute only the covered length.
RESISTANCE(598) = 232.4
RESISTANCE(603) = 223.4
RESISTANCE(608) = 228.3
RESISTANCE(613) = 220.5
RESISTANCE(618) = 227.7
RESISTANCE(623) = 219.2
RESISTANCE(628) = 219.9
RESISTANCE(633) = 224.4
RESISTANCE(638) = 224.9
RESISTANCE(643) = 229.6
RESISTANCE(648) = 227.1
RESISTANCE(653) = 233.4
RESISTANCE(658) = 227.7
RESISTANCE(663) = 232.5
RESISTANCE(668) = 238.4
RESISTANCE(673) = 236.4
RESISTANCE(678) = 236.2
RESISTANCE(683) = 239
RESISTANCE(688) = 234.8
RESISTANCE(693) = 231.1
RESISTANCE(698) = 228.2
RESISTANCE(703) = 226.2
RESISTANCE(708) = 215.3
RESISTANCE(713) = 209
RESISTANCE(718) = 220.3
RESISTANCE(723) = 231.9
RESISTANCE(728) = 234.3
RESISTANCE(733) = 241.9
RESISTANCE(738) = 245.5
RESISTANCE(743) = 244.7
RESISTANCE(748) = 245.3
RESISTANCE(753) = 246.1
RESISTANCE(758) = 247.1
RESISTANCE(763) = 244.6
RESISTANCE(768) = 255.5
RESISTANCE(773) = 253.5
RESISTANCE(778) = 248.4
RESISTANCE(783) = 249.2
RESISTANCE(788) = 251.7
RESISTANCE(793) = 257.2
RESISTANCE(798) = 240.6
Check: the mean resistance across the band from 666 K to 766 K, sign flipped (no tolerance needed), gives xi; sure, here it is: -235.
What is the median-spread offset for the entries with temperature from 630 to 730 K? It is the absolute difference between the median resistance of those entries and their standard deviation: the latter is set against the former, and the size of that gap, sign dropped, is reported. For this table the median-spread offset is 223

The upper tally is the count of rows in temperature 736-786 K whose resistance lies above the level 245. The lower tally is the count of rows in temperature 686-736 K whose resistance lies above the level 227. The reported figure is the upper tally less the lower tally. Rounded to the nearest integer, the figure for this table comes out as 2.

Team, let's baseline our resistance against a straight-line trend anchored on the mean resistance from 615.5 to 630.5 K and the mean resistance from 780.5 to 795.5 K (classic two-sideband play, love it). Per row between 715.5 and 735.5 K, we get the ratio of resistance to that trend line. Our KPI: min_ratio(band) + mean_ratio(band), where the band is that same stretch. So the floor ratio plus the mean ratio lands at 1.88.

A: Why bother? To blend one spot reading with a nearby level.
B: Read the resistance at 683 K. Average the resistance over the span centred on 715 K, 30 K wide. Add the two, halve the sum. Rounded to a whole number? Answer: 231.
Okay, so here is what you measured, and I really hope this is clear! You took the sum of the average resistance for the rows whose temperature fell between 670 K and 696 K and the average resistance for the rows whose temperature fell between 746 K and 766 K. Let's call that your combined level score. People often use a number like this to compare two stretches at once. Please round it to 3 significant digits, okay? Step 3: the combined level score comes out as 481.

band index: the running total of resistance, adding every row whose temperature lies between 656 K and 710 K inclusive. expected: 2546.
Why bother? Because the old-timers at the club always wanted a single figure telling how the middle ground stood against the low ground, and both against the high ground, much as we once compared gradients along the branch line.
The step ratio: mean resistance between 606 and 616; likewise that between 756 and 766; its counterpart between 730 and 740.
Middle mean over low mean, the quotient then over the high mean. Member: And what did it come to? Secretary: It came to 0.0044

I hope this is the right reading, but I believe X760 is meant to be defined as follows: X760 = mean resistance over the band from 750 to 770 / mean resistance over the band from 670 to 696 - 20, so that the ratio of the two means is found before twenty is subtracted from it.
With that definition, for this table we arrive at -18.95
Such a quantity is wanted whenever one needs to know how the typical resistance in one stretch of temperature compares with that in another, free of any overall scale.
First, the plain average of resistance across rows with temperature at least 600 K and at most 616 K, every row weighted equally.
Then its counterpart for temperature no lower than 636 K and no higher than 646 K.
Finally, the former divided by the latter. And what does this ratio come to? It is 0.99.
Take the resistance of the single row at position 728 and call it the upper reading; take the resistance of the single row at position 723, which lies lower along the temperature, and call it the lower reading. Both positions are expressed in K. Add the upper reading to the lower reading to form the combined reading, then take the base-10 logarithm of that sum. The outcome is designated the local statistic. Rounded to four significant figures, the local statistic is 2.669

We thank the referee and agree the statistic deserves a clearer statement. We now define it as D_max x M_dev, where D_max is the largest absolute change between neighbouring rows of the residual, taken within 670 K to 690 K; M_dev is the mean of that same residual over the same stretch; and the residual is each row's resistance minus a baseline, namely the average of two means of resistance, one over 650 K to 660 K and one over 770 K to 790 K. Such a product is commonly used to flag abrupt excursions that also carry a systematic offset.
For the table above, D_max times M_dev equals -17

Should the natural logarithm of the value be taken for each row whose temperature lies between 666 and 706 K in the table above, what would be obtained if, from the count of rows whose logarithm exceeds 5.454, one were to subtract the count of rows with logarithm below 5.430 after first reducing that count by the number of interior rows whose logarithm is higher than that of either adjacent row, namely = 5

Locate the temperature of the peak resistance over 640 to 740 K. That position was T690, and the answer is 738 K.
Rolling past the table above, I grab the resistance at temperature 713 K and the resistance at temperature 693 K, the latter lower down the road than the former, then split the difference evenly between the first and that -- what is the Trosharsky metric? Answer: 220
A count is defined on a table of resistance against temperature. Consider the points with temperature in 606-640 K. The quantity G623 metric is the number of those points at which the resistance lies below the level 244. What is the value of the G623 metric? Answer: 7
